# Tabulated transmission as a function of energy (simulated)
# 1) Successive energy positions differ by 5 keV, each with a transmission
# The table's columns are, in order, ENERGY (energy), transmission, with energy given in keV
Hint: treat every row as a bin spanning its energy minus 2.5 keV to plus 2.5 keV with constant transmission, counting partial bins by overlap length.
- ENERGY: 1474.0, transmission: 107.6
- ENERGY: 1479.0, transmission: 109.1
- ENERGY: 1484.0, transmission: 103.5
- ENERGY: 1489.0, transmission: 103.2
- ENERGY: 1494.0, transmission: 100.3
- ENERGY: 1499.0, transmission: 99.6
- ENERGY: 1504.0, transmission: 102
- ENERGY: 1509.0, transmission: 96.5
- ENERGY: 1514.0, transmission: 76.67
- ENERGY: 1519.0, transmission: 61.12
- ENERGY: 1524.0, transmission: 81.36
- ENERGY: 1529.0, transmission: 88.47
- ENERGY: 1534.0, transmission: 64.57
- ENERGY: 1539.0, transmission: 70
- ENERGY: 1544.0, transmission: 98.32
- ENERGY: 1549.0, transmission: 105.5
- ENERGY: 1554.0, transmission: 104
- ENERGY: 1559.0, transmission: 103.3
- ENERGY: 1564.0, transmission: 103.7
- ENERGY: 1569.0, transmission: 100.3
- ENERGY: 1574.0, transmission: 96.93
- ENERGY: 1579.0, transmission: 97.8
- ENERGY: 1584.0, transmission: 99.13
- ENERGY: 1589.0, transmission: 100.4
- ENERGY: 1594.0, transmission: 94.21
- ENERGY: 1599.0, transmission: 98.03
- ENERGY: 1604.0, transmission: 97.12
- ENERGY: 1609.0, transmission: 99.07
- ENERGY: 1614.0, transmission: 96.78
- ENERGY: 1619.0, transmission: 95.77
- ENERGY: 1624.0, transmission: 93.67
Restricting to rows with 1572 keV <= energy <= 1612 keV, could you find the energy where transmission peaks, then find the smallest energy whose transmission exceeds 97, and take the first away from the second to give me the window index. -10 keV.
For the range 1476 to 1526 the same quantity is 0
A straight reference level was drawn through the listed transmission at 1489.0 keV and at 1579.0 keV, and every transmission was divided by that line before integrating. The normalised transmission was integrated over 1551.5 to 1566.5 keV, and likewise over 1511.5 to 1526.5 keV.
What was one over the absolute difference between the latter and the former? 0.20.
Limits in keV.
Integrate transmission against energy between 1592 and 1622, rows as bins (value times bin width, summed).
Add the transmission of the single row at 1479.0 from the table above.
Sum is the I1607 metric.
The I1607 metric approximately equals 3014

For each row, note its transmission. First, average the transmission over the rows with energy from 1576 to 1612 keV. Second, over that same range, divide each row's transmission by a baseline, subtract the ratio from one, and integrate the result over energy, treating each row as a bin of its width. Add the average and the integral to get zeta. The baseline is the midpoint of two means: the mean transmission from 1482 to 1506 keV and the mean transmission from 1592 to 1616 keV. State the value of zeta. 98.5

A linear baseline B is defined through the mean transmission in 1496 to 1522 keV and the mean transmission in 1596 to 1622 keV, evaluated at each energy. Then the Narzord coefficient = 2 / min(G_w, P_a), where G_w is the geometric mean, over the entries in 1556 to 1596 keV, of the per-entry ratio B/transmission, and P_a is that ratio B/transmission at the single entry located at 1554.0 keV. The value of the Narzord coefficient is 2.27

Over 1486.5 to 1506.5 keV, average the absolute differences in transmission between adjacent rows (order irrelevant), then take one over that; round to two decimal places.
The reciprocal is 0.50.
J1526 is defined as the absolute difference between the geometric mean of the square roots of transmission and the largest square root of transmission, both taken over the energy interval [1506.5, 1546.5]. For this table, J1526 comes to 1.1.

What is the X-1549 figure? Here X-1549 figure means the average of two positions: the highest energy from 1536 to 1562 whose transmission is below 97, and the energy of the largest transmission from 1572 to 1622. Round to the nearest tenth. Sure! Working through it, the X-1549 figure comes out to 1564.0 keV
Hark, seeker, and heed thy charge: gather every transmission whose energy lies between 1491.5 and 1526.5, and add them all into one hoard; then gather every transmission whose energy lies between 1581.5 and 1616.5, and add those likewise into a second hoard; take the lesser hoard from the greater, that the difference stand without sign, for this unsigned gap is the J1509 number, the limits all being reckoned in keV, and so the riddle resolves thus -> 67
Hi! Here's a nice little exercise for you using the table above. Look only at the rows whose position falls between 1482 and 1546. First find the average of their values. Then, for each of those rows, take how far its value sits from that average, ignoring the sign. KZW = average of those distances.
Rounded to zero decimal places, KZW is 13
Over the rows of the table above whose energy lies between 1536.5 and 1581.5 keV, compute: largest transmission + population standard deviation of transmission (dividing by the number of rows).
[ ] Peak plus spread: 116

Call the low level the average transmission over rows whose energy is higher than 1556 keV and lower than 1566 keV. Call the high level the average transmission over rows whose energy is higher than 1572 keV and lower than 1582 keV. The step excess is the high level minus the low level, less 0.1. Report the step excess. -6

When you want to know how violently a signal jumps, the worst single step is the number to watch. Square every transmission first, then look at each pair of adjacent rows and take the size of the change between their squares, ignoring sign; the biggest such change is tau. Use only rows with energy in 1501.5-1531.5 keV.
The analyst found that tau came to 3434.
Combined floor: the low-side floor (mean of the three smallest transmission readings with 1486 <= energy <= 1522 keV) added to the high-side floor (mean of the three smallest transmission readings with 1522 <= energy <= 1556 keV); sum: 150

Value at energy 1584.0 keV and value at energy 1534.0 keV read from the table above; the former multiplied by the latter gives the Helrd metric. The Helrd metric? 6401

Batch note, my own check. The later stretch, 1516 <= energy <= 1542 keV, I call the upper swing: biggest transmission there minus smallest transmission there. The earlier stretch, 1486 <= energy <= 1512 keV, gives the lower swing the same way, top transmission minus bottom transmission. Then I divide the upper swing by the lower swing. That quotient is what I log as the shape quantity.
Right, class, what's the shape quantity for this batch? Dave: 4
